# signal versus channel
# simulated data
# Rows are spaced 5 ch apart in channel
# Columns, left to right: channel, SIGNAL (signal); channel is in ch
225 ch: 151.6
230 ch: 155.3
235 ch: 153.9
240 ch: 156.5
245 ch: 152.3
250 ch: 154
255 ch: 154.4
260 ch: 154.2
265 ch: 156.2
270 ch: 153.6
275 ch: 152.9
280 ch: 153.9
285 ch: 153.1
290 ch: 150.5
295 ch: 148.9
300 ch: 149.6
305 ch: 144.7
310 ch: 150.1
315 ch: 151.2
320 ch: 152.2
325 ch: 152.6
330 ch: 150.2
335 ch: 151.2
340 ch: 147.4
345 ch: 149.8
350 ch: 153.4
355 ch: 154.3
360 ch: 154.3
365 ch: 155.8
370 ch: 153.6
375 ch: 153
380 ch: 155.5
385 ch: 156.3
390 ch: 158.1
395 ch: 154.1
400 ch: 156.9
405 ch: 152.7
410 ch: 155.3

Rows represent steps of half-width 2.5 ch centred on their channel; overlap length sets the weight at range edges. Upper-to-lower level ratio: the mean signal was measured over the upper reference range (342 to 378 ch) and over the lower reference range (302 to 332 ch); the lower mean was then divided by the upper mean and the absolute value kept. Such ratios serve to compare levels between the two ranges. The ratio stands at 0.98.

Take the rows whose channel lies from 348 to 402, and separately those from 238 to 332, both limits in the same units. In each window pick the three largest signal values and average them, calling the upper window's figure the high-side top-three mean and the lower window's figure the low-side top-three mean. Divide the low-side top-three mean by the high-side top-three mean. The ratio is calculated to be 0.99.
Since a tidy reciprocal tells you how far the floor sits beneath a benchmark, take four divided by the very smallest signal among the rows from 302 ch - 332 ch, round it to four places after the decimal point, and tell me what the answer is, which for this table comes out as 0.0276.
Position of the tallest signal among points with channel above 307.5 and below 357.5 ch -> 355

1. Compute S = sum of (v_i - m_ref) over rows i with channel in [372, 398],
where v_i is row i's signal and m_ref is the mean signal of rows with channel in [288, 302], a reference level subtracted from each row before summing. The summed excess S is 29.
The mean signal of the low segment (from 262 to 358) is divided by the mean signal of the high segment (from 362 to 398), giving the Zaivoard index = 0.975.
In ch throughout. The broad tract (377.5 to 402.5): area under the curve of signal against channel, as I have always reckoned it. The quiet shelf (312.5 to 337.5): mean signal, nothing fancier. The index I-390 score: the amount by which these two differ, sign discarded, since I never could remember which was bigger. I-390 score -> 3753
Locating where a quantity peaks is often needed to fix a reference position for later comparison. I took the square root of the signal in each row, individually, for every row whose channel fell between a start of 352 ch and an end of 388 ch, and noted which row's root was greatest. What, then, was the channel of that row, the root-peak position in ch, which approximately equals 385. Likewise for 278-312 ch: 280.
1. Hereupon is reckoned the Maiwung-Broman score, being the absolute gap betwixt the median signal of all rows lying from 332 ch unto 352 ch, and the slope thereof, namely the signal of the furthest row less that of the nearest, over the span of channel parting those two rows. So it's 150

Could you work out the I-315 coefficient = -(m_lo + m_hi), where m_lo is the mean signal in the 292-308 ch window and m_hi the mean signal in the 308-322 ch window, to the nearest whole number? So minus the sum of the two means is -299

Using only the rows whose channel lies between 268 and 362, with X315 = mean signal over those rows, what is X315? 151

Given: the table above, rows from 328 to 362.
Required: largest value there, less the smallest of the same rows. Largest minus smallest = 7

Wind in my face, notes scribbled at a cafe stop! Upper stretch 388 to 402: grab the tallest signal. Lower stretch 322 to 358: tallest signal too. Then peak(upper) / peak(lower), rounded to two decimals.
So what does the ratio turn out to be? 1.02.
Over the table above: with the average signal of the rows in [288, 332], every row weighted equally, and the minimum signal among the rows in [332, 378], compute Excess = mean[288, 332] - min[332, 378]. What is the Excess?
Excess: 2.6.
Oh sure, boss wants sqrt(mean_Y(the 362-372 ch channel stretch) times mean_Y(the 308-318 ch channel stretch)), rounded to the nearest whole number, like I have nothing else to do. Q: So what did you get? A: 153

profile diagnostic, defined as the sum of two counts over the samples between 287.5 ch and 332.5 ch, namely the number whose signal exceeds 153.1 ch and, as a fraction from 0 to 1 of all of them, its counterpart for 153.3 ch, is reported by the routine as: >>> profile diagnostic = 0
